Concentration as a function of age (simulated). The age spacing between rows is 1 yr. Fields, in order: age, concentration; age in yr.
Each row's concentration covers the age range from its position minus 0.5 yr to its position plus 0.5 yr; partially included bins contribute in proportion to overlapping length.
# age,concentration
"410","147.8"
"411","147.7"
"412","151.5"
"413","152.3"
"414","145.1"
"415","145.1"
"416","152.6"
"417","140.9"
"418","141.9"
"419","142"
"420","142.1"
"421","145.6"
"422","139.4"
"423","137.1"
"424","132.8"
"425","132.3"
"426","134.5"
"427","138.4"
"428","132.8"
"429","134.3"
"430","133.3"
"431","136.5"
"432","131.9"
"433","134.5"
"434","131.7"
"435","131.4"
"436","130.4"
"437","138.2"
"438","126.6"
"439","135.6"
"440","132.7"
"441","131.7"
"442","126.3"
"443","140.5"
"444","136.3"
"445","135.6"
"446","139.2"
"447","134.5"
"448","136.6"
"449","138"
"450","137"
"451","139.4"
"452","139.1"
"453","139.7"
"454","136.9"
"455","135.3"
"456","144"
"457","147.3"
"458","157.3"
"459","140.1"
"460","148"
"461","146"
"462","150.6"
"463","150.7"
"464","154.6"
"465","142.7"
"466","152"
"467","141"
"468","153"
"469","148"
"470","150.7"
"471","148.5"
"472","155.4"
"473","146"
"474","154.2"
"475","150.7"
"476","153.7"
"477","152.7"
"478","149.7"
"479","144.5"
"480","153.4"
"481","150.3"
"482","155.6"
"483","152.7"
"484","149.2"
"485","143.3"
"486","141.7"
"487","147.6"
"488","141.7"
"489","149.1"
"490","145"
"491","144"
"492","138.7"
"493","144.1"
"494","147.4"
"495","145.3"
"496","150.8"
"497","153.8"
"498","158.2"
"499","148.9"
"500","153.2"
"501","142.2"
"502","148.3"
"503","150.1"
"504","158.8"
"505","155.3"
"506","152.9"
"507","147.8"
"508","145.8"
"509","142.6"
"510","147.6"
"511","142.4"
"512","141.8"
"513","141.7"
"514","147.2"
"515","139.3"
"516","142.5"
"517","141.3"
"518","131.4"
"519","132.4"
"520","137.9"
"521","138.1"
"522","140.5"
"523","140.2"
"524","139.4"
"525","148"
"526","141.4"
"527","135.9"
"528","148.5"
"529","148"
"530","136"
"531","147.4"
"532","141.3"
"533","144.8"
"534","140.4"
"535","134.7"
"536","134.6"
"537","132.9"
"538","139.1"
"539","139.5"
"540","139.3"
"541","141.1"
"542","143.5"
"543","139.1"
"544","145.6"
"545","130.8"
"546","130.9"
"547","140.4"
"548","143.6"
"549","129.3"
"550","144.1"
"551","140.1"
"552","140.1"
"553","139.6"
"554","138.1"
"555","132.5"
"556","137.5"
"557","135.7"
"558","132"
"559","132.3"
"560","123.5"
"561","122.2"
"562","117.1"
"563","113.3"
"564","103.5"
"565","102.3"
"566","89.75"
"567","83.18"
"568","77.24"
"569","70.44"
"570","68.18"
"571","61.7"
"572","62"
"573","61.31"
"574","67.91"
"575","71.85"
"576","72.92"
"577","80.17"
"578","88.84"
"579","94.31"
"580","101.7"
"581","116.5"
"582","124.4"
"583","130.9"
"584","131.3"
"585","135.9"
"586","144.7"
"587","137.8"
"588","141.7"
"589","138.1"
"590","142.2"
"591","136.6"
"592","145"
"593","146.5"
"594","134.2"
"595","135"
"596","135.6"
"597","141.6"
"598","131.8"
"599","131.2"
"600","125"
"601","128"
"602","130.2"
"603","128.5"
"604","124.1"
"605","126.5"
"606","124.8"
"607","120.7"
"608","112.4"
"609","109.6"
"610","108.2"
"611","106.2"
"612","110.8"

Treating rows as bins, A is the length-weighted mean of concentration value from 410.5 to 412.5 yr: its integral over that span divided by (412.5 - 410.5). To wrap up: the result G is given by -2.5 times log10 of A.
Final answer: -5.44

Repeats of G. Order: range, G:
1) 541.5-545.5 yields -5.36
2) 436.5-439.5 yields -5.31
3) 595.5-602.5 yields -5.30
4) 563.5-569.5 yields -4.86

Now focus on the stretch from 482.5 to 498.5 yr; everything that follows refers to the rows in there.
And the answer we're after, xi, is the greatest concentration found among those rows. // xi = 158.2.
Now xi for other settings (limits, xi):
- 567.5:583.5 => 130.9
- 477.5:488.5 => 155.6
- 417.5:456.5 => 145.6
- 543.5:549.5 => 145.6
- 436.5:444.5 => 140.5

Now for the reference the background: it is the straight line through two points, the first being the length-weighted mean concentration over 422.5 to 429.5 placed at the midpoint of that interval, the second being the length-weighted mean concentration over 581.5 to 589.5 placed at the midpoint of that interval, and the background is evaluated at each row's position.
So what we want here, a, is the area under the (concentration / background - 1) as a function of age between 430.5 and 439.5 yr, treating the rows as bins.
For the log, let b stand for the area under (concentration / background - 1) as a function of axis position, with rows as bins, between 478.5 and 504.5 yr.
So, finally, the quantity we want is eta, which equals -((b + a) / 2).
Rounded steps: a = -0.1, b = 2.6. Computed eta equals -1.2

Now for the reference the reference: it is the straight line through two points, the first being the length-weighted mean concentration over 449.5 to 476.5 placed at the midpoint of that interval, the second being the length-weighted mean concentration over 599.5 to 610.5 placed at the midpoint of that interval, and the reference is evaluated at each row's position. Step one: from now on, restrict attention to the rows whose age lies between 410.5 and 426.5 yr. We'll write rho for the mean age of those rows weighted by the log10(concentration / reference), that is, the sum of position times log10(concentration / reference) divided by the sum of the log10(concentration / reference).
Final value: 420.4 yr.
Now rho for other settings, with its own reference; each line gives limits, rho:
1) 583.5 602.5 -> 592.1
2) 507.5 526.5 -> 516.5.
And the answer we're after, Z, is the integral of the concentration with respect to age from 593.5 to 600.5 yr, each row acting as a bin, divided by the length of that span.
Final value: 133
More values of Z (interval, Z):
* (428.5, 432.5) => 134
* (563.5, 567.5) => 95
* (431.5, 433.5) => 133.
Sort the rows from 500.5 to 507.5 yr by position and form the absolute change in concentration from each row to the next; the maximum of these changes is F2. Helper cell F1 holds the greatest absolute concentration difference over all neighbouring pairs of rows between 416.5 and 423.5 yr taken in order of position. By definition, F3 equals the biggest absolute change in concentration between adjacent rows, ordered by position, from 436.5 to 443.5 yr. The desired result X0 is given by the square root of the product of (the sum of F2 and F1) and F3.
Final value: 14.5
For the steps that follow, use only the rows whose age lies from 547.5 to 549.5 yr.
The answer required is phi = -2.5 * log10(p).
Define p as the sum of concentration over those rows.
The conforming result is -6.09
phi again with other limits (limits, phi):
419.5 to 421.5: -6.15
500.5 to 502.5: -6.16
